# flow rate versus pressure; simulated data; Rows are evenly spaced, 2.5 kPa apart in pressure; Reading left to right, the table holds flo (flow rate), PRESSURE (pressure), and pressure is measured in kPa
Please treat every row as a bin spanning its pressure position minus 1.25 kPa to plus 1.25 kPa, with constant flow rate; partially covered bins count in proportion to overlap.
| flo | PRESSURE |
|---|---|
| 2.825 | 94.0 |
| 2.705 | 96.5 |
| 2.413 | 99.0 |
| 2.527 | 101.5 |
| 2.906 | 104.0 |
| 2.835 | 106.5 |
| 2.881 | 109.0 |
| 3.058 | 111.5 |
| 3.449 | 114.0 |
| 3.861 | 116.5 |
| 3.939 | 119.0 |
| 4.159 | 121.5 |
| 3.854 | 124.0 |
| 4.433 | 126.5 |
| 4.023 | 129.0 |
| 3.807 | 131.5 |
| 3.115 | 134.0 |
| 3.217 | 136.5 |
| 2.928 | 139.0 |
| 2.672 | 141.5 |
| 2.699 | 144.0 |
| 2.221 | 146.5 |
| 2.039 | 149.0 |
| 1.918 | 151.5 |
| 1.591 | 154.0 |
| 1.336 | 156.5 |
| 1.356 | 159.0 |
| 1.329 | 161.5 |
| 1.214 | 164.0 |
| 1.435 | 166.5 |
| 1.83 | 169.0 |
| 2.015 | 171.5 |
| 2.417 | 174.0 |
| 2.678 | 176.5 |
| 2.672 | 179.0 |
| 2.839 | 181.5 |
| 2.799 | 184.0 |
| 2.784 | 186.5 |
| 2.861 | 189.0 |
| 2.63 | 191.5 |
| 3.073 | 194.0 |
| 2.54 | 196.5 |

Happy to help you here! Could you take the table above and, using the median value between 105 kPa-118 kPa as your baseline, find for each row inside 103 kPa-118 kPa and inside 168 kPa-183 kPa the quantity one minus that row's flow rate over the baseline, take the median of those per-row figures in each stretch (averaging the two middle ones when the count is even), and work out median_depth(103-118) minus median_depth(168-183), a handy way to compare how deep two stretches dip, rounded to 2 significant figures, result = -0.14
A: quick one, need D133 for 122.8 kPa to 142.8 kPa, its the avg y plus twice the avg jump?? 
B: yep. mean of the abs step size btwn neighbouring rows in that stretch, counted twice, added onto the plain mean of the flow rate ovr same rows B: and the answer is 4.2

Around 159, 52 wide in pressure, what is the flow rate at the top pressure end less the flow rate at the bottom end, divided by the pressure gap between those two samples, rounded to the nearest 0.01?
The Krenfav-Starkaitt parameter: -0.01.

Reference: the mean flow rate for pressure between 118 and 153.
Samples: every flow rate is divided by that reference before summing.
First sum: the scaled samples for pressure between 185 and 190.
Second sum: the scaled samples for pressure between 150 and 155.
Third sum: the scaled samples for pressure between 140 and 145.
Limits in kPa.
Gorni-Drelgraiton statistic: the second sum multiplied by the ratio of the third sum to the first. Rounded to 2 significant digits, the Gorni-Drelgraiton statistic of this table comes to 1.0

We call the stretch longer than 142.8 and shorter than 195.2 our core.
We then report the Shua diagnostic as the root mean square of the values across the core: 2.3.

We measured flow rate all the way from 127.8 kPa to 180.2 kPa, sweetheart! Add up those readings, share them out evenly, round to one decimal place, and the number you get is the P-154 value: 2.3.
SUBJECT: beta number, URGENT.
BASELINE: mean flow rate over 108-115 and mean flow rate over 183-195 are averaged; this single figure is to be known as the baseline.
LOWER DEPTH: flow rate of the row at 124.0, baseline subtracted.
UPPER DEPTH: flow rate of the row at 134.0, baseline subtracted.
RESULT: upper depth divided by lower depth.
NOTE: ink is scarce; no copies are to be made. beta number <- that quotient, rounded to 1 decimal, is 0.2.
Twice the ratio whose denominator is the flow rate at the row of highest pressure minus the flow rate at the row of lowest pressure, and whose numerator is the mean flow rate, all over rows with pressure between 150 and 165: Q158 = -4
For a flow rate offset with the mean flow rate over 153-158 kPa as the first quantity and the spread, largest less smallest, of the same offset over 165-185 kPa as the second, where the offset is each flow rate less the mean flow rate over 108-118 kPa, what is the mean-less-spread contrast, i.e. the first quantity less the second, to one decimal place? -3.3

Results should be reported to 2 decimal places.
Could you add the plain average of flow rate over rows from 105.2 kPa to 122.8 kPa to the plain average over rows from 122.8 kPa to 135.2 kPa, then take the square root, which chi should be 2.70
